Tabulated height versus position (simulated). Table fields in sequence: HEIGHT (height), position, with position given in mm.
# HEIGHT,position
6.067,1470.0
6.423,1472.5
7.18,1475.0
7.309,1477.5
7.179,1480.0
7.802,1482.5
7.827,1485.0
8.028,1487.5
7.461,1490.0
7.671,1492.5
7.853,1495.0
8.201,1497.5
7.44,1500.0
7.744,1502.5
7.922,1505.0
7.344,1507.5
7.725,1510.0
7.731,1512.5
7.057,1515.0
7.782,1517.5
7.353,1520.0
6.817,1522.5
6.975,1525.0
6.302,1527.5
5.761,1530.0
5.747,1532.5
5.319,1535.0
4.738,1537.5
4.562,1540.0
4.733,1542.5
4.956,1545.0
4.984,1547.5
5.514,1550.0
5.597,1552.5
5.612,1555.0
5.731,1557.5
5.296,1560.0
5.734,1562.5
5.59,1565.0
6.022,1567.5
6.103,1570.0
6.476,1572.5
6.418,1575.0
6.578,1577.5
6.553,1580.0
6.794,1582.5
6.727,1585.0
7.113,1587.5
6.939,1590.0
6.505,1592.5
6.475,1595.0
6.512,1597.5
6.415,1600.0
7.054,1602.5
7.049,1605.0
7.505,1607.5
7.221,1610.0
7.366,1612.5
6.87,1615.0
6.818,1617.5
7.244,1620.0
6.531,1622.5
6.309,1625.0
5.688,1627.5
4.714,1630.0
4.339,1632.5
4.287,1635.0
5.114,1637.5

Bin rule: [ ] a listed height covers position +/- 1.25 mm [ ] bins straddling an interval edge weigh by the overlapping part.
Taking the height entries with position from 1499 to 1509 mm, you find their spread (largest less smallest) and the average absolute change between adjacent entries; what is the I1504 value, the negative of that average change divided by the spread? -0.61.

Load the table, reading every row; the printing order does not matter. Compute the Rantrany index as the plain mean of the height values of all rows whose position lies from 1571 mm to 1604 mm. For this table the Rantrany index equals 6.7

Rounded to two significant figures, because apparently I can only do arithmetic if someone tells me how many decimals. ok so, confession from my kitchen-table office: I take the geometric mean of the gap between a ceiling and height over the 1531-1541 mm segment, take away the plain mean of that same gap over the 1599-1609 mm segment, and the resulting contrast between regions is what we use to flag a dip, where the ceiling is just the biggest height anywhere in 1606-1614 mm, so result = 1.9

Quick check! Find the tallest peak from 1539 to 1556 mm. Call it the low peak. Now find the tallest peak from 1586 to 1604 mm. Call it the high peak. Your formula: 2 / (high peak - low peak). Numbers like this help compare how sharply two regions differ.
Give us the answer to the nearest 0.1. 1.3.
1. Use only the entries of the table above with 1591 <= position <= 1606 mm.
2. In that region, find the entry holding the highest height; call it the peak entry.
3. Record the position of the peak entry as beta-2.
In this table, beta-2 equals 1602.5 mm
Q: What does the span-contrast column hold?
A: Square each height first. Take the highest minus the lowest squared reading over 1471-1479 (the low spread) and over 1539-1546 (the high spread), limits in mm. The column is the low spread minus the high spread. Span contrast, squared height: 8.4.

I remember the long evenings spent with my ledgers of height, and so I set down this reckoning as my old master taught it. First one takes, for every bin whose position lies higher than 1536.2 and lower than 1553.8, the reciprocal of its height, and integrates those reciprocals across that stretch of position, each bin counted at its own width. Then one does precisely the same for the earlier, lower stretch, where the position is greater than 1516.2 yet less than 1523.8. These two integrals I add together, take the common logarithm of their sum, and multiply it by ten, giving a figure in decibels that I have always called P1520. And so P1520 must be 6.6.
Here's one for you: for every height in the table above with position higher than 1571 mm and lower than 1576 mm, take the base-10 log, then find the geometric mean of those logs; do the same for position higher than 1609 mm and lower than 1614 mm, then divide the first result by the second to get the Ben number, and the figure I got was 0.94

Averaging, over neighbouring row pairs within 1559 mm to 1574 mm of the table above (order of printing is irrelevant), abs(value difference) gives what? 0.29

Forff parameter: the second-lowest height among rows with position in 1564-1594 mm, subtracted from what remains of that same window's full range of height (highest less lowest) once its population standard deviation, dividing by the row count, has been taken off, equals -4.9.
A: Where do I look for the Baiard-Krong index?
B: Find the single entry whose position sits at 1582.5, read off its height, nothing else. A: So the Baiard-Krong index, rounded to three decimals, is 6.794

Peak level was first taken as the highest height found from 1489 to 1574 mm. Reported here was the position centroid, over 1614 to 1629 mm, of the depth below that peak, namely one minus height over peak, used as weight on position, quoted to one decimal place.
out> 1622.3 mm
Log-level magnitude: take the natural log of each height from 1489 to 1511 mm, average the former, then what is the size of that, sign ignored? 2.04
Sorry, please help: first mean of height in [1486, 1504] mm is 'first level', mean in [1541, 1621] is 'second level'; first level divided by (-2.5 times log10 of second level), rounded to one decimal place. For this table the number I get -3.9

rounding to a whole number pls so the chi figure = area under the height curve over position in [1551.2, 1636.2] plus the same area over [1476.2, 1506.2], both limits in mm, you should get 767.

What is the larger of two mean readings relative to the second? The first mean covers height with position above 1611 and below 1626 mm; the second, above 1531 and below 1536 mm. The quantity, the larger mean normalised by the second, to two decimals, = 1.24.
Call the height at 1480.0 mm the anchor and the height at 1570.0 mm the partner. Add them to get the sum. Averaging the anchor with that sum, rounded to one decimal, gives 10.2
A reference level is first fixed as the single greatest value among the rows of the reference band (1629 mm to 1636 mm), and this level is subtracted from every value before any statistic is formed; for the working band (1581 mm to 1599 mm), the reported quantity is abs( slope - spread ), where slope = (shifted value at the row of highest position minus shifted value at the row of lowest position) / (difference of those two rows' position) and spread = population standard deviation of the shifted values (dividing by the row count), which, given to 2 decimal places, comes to 0.24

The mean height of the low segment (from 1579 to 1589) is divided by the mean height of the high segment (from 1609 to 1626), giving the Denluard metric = 0.98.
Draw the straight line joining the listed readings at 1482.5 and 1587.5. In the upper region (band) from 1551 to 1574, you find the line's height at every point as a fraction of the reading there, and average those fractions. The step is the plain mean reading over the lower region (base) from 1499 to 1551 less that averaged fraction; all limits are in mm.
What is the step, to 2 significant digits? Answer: 5.1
